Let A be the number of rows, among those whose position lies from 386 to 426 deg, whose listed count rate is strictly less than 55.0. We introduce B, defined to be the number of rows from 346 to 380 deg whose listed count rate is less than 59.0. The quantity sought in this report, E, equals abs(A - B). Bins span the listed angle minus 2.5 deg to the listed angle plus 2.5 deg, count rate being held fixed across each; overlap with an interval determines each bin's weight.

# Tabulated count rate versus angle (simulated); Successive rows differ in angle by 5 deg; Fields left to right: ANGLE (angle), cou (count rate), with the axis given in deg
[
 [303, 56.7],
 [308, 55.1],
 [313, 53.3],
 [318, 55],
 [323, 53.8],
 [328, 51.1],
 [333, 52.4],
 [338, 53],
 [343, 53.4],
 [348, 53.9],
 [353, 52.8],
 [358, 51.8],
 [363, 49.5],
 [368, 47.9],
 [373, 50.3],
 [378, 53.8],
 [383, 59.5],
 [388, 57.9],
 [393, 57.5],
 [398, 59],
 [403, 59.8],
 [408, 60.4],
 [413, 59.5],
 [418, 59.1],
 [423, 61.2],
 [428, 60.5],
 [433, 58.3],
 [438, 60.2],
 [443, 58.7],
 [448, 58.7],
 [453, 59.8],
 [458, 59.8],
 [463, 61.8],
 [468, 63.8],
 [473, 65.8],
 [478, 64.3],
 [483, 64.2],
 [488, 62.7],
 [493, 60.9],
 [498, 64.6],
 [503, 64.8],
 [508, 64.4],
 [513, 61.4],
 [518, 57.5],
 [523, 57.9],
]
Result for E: 7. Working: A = 0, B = 7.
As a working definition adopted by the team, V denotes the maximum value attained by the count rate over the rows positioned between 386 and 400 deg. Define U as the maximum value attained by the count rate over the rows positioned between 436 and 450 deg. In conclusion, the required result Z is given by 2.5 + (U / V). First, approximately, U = 60.2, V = 59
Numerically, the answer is 3.52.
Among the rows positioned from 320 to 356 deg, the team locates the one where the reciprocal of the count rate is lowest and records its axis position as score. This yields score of 348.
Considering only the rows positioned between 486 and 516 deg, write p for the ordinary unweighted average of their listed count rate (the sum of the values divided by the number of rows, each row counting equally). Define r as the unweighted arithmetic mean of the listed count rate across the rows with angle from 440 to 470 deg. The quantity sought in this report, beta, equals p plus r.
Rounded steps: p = 63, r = 60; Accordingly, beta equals 124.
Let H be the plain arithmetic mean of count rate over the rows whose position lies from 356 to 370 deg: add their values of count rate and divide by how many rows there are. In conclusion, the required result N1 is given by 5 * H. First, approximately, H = 50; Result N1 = 249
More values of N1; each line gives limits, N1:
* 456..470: 309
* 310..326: 270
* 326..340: 261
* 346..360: 264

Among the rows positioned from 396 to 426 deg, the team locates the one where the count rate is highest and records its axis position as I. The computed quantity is 423 deg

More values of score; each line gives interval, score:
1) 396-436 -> 423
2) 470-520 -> 473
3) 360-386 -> 383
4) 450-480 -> 473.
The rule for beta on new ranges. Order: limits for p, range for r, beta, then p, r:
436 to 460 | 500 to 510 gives 124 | 59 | 65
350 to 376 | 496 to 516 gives 114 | 50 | 64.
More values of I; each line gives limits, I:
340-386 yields 383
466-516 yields 473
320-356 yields 348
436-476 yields 473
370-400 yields 383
